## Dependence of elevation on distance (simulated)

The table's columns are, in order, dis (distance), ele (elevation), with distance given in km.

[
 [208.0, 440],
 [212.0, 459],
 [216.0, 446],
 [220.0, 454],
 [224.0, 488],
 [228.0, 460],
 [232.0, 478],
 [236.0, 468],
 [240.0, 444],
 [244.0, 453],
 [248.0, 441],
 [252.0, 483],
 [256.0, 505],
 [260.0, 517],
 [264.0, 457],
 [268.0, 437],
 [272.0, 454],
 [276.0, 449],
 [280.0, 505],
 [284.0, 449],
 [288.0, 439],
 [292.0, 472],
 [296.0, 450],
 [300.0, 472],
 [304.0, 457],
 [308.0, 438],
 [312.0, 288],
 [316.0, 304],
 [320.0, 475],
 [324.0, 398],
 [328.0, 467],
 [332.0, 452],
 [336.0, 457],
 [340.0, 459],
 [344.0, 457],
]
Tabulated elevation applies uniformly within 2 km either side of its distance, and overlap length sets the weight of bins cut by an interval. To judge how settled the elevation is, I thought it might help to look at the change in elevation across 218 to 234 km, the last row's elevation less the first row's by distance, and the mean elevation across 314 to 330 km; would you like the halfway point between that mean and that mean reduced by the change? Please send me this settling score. 399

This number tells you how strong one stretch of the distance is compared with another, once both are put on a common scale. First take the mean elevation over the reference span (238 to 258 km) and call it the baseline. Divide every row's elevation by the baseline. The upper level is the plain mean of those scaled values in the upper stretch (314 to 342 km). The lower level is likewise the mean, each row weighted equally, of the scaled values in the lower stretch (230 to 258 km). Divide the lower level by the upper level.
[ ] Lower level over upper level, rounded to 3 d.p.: 1.086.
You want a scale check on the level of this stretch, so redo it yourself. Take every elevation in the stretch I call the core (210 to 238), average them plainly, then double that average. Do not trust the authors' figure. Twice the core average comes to 929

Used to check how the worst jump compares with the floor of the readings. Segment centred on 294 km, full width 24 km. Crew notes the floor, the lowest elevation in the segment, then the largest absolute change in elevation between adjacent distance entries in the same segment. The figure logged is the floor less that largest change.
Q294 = 406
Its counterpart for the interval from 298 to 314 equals 138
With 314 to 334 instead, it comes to 133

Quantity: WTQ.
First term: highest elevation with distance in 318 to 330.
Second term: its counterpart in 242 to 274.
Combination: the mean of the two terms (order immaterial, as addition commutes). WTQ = 496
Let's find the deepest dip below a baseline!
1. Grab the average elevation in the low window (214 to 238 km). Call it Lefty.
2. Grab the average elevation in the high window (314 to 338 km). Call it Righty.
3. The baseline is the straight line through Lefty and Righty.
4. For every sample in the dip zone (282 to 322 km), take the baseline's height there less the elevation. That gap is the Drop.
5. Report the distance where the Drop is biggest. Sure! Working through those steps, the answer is 312.0 km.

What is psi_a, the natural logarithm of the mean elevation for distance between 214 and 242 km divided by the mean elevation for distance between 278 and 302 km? 0.00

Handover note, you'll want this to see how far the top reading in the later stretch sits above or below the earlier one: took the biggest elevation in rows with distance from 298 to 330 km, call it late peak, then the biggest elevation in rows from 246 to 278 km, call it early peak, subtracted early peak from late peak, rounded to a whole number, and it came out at -42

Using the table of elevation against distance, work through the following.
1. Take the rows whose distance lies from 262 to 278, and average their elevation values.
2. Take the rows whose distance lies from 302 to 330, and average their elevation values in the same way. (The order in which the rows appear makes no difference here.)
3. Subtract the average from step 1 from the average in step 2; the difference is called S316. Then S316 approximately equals -45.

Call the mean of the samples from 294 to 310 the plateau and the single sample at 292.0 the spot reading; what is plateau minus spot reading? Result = -18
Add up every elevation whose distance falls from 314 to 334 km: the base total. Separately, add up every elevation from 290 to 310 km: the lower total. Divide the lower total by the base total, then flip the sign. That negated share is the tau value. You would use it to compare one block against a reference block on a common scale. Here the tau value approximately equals -1.09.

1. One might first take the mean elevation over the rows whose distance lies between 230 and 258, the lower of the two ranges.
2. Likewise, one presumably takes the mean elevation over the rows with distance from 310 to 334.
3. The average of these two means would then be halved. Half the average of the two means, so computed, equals 216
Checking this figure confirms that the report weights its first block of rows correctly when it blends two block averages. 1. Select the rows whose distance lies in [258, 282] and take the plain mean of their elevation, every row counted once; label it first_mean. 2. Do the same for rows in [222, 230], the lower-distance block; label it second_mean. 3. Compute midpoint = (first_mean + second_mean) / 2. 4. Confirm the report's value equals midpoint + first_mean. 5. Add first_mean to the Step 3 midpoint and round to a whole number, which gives 942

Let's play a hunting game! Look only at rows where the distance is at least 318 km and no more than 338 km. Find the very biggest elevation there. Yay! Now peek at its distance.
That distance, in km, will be 320.0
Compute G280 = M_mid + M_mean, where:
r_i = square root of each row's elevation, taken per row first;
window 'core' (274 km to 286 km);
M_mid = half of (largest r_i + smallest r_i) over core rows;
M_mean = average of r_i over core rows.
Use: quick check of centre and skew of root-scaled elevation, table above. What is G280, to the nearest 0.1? 43.4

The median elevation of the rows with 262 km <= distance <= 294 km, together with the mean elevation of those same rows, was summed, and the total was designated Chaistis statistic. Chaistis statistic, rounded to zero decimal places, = 909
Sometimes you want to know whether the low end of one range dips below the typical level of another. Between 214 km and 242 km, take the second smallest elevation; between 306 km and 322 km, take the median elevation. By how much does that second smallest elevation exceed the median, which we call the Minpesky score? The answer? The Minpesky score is 75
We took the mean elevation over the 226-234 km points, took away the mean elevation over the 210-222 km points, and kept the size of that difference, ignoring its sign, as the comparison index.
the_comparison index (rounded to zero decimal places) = 16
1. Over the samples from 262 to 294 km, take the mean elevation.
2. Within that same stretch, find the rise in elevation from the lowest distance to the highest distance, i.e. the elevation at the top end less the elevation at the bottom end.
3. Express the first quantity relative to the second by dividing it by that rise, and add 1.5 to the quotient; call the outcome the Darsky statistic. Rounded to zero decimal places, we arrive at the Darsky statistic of 32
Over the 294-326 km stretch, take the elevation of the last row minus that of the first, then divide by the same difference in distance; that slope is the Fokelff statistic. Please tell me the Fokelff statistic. -1.9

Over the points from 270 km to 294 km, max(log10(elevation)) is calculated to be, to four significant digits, 2.703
